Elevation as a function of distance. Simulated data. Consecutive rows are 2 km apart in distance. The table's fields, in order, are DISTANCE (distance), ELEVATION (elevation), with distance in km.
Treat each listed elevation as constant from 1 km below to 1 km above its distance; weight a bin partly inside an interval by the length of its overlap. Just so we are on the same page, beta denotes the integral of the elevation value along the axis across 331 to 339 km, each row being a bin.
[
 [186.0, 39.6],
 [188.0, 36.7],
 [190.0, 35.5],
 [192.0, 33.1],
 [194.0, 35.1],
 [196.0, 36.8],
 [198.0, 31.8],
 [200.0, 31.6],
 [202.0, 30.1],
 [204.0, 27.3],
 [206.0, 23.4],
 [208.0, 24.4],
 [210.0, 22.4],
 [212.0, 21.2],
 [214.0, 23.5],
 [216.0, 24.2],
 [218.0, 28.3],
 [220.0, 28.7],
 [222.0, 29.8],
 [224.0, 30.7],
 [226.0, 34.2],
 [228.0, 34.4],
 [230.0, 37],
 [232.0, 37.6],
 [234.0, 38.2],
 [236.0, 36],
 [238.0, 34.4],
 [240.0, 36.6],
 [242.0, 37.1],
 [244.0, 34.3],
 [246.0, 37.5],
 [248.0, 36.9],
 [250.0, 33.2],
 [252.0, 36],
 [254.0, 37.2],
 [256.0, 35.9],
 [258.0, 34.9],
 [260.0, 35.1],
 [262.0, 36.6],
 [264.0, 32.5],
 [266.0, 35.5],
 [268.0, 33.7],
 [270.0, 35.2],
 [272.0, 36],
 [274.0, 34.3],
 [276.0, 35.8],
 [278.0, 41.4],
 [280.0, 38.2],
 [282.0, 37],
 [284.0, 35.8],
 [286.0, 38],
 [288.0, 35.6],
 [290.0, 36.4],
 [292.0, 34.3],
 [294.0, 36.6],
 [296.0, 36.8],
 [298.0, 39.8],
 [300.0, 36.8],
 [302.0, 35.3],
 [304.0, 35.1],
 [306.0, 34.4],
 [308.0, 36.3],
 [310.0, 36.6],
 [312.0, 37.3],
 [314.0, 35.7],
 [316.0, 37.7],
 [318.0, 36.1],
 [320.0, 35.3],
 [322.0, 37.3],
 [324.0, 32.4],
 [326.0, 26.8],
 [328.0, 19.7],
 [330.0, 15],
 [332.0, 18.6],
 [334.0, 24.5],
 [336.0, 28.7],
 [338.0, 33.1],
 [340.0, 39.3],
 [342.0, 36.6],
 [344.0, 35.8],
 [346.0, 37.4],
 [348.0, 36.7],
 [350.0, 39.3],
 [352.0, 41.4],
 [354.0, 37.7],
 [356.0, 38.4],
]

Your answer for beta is 210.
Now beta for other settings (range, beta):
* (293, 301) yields 300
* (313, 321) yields 290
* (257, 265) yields 278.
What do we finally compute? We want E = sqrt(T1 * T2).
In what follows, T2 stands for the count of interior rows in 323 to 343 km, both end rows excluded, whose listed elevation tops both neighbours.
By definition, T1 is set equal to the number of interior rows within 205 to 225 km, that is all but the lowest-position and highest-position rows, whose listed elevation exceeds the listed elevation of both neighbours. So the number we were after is 1.0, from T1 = 1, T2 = 1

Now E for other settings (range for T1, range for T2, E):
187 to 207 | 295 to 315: 1.4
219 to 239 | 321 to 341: 0.0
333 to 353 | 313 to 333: 2.0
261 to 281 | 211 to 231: 0.0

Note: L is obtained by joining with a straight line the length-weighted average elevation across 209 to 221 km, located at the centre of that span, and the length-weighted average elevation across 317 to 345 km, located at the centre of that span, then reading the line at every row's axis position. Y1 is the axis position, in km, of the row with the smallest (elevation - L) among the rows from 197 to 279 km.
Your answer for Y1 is 212.0 km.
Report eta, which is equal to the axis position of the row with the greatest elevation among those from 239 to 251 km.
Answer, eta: 246.0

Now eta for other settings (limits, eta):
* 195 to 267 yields 234.0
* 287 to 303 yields 298.0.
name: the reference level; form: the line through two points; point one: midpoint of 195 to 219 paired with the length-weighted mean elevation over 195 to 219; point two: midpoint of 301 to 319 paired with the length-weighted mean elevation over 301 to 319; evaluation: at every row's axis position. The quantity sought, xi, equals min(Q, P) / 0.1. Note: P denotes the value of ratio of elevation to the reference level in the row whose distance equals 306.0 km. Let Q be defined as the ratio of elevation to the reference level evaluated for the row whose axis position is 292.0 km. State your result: 9.6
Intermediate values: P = 0.96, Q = 0.99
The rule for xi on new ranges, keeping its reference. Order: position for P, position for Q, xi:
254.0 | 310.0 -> 10.2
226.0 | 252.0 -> 11.6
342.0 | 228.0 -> 9.4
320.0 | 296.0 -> 9.6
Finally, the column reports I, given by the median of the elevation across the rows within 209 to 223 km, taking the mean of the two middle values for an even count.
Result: 24.2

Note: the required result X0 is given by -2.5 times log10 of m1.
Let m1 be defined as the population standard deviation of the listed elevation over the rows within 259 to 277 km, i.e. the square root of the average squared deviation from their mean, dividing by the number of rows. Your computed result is -0.20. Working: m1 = 1.2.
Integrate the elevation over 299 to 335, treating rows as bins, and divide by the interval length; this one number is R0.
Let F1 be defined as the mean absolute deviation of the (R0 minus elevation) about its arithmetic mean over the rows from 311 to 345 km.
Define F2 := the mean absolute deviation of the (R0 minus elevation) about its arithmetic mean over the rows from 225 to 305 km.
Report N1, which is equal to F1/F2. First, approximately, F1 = 6.3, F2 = 1.3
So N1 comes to 4.8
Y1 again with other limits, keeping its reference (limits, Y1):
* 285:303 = 292.0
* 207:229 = 212.0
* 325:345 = 330.0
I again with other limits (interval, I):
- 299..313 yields 36.3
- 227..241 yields 36.6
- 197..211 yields 27.3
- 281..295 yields 36.4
